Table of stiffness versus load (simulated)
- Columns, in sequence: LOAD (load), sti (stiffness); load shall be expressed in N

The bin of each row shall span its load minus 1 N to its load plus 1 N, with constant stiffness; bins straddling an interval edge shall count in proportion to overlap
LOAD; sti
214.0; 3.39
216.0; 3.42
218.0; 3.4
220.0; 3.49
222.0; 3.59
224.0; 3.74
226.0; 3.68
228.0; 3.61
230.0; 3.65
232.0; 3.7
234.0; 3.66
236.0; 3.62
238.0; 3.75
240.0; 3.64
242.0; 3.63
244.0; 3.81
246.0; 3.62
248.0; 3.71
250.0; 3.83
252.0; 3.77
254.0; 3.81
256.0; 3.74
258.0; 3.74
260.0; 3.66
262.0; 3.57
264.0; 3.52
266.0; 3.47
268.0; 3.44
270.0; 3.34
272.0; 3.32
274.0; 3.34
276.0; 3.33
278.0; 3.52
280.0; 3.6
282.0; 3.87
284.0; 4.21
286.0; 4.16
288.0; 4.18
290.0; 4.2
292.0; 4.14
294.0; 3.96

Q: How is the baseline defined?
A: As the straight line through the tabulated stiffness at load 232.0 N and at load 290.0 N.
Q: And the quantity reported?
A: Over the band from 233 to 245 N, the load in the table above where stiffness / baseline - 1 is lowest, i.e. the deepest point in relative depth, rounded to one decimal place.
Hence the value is 242.0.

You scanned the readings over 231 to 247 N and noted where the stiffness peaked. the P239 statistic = 244.0 N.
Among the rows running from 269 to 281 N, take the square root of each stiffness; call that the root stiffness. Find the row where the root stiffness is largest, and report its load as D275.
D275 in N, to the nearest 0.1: 280.0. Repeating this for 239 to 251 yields 250.0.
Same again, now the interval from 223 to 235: 224.0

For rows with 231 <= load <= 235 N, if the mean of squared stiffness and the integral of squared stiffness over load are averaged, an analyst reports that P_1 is 33.9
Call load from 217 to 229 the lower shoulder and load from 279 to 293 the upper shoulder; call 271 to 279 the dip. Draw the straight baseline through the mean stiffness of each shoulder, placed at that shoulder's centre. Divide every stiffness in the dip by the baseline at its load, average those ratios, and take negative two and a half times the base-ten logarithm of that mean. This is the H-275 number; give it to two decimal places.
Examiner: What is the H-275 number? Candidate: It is 0.18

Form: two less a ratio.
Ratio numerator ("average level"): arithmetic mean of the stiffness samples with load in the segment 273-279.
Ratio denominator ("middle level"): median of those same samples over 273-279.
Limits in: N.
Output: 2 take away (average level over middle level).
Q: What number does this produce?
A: 0.98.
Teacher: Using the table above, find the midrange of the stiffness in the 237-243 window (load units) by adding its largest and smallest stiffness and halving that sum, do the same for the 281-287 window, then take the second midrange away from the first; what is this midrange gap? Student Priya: -0.35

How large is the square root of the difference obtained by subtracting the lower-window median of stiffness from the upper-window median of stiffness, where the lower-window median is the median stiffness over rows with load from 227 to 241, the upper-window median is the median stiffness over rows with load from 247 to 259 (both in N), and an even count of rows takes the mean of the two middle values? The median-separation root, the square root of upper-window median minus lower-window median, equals 0.32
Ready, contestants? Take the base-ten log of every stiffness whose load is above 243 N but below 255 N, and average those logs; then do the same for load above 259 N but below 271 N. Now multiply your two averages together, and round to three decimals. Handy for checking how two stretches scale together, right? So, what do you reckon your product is 0.313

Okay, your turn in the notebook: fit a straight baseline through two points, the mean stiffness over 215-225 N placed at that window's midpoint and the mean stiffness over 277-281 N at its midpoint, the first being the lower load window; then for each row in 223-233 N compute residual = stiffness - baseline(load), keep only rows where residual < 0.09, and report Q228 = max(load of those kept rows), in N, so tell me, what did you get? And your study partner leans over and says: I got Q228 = 228.0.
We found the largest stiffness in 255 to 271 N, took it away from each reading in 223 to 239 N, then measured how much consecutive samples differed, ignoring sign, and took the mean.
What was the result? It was 0.061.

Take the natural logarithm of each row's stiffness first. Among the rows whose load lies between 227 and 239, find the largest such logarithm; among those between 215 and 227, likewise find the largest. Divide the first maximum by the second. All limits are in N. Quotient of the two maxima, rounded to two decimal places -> 1.00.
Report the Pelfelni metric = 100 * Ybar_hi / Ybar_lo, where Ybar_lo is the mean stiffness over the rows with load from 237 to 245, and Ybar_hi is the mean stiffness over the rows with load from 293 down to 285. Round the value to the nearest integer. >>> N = 112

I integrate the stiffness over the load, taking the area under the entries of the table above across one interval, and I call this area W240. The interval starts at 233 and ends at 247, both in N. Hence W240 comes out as 51.5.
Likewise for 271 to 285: 50.4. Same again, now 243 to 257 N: 52.6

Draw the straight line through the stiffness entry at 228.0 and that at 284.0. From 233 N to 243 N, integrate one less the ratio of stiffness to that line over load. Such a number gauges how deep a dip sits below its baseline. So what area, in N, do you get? 0.15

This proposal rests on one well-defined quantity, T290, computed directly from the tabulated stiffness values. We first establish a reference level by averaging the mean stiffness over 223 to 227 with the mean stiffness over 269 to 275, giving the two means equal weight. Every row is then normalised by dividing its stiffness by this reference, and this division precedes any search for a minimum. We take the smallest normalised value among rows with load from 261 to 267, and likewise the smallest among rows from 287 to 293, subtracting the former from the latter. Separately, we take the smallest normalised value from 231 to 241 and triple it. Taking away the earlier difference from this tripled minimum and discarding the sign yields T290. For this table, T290 2.89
